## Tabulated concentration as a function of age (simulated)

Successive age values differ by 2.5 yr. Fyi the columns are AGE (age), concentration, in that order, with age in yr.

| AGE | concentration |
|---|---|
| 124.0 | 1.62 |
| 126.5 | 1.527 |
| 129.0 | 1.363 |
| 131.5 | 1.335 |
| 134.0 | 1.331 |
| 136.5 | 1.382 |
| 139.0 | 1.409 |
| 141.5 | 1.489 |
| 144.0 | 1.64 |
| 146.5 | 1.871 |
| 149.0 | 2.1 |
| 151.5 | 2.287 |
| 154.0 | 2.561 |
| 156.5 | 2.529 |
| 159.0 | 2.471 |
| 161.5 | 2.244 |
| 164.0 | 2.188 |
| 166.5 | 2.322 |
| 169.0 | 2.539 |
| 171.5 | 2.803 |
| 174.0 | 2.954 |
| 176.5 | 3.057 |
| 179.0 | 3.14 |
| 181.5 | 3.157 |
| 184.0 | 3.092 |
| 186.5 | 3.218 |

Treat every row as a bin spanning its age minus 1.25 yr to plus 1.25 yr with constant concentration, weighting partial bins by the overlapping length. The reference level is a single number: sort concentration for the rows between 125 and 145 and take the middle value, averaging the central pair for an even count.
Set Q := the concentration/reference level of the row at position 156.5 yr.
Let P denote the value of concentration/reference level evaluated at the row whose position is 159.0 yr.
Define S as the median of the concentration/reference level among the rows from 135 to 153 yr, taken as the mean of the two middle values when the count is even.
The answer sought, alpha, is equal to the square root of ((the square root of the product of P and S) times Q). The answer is 1.62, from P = 1.77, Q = 1.8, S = 1.18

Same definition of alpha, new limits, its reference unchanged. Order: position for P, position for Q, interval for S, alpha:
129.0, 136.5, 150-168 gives 1.12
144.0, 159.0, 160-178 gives 1.61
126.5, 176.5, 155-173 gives 1.75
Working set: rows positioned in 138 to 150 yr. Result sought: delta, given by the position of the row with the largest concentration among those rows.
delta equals 149.0 yr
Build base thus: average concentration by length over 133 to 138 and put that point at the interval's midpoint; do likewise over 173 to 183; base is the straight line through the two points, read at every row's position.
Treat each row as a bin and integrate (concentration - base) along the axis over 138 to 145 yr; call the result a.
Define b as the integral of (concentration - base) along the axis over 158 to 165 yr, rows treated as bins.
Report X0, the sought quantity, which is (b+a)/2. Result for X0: -0.7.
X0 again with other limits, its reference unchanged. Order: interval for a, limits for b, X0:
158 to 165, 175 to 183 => -0.4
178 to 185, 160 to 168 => -1.3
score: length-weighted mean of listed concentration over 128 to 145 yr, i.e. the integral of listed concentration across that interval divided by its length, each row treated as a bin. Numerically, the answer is 1.4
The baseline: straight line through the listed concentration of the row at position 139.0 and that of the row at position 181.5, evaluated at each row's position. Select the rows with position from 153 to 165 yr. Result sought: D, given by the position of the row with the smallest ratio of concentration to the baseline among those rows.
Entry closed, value 164.0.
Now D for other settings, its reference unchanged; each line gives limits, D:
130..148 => 141.5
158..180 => 164.0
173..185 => 184.0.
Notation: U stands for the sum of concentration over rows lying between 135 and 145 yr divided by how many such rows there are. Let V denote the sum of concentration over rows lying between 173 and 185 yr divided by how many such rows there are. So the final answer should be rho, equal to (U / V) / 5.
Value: 0.10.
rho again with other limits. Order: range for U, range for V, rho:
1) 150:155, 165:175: 0.18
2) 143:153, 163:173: 0.16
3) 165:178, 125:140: 0.39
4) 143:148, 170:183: 0.12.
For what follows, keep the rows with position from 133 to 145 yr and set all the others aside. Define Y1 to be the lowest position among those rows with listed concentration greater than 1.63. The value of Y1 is 144.0 yr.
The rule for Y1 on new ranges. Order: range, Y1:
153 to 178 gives 154.0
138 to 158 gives 144.0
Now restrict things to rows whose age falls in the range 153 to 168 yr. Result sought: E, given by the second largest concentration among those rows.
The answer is 2.529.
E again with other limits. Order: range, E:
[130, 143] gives 1.409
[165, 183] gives 3.14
